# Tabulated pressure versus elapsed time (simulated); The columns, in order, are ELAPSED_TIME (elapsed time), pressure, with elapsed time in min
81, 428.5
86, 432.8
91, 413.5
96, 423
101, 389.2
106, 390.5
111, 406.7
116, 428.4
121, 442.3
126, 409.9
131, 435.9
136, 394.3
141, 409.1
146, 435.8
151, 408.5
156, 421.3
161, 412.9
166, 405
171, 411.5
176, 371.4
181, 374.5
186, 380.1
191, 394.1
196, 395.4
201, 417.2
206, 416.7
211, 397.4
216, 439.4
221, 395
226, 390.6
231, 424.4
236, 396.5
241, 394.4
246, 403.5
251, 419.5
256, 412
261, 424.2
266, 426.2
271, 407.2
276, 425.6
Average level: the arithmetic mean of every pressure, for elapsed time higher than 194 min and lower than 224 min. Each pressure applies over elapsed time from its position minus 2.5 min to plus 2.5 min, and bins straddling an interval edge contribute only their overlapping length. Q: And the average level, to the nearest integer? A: 410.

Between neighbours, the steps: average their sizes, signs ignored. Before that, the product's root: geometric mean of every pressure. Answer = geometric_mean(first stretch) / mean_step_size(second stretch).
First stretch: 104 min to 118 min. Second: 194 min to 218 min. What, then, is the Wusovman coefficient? 19.5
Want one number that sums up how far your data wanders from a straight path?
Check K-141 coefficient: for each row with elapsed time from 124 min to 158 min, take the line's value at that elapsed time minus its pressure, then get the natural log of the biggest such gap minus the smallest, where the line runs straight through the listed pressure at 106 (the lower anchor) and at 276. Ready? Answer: 3.75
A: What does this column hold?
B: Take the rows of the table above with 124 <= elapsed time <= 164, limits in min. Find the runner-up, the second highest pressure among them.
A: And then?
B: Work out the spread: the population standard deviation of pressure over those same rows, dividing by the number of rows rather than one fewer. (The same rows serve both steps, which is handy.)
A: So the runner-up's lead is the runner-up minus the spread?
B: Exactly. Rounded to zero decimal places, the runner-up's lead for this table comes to 422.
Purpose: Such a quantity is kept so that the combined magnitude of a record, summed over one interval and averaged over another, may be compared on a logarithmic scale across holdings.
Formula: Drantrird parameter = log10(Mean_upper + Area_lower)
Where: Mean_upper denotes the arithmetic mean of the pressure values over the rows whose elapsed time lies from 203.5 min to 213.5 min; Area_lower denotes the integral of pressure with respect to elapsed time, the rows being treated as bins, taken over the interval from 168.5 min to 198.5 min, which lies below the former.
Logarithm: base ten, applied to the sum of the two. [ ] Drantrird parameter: 4.1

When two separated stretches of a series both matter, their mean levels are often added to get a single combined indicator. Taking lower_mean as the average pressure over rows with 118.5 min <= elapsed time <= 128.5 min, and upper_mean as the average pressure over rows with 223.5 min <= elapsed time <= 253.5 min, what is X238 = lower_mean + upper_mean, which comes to 831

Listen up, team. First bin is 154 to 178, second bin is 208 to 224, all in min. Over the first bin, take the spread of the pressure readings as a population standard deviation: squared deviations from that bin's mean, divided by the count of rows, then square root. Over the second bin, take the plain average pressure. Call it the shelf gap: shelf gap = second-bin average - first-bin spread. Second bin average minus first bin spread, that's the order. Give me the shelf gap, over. 393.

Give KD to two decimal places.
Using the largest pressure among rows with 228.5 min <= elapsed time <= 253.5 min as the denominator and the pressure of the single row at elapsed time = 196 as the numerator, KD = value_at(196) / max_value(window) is 0.93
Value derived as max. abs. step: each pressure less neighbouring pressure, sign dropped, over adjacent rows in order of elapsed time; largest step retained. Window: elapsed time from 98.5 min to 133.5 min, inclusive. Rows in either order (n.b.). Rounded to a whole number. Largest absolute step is 32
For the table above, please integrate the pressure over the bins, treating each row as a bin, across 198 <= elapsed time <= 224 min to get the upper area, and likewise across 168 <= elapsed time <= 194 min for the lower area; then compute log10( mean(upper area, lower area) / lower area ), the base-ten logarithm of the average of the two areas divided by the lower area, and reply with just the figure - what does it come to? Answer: 0.01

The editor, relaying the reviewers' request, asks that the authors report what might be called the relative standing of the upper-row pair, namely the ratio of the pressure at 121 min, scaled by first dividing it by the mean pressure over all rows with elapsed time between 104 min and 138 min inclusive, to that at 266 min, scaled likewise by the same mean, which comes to 1.04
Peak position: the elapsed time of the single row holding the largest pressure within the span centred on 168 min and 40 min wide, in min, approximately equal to 156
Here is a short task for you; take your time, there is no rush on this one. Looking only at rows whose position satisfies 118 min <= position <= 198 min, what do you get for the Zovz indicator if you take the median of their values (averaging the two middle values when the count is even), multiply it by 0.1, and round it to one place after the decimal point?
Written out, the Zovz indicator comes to 40.9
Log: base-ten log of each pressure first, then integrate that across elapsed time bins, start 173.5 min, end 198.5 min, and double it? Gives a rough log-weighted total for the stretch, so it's 129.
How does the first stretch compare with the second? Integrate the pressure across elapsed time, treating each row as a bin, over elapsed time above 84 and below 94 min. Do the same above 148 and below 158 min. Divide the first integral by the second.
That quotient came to 1.02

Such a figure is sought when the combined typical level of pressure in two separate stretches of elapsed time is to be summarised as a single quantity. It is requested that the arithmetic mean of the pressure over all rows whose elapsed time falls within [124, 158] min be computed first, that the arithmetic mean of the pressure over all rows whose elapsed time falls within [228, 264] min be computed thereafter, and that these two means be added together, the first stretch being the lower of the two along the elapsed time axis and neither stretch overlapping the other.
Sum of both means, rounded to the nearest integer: 827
